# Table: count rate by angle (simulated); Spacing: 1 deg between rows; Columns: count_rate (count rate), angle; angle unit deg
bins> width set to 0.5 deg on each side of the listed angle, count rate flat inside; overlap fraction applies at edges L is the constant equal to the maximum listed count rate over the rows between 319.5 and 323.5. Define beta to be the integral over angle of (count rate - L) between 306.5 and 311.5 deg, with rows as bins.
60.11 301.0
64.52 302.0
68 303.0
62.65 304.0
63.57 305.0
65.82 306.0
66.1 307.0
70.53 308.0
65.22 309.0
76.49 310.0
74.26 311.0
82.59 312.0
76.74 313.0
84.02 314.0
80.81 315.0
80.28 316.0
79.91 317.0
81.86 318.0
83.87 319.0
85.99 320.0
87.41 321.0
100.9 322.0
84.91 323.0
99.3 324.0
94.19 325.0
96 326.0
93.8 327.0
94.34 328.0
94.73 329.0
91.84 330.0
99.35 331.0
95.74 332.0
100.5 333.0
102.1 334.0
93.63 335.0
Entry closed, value -152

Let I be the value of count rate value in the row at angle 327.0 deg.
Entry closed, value 93.8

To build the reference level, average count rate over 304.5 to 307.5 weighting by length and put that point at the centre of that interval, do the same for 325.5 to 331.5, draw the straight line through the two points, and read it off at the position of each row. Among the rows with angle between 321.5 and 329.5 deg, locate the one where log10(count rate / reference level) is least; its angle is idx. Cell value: 323.0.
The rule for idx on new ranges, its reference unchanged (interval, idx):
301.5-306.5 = 305.0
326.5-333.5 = 330.0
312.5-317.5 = 317.0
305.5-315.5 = 309.0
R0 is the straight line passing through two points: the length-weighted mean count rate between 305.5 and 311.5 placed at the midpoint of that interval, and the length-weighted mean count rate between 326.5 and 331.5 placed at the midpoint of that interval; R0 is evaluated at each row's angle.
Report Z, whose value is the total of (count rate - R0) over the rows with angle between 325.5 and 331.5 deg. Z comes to 5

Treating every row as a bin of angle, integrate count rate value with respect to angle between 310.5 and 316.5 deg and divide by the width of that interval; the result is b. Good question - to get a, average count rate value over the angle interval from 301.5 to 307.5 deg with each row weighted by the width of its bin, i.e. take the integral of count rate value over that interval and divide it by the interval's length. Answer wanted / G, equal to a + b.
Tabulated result 145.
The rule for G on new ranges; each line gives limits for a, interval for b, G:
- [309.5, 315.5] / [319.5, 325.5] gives 171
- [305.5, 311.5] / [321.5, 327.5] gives 165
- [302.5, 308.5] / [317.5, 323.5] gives 154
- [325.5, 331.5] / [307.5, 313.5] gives 169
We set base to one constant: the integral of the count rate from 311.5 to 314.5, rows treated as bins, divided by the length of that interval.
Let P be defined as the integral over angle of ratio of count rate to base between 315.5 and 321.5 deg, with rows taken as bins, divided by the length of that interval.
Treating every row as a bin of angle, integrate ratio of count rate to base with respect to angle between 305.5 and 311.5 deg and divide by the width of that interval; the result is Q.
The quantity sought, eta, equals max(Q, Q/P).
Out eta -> 0.9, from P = 1.03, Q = 0.86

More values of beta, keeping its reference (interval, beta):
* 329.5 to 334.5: -15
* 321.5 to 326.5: -29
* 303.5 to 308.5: -176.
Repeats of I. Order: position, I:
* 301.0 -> 60.11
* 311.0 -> 74.26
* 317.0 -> 79.91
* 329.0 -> 94.73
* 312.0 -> 82.59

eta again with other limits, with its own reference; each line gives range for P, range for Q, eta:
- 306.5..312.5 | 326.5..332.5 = 1.3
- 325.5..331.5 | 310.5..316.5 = 1.0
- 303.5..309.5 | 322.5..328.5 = 1.4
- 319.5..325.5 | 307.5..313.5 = 0.9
